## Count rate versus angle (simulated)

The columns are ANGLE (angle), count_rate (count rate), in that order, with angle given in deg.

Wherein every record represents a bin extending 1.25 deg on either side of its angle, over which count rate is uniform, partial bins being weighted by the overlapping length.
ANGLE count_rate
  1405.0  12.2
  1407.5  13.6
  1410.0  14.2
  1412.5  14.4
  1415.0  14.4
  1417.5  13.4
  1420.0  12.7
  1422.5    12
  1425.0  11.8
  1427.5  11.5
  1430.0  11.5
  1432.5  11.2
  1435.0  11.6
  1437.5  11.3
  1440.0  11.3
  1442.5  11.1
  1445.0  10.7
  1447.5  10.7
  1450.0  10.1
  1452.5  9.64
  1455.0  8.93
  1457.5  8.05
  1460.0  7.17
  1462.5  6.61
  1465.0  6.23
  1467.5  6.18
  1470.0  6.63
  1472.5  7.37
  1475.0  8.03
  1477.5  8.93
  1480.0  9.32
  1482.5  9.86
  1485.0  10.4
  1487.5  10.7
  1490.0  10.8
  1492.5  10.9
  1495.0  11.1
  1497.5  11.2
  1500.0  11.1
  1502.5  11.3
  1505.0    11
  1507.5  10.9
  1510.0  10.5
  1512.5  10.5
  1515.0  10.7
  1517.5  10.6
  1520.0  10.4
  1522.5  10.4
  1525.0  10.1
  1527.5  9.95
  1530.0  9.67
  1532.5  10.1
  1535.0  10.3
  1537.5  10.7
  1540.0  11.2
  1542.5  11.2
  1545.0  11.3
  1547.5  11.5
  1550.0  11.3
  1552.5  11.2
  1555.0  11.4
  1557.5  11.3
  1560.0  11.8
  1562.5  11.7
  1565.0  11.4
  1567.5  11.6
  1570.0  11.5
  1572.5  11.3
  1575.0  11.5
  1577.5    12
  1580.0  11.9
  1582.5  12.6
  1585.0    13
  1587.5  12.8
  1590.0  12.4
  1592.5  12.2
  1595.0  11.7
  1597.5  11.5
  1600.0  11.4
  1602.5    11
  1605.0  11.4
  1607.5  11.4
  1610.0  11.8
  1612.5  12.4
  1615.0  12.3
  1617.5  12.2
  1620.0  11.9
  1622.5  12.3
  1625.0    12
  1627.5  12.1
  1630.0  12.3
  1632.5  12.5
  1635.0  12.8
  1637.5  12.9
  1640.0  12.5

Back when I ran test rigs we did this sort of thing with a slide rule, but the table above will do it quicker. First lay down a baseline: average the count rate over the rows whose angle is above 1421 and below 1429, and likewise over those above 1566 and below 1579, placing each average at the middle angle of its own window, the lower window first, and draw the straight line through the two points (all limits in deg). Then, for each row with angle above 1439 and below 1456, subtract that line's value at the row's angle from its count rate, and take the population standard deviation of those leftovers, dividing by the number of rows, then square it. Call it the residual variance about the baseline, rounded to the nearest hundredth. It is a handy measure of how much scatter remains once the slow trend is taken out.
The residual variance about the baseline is 0.60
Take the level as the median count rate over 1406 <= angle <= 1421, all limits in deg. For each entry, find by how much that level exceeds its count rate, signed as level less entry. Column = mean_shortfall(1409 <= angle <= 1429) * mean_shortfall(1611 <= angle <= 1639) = 1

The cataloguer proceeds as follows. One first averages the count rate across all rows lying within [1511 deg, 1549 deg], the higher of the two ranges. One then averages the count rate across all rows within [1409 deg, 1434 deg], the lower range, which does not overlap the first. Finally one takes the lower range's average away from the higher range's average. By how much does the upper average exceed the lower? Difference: -2.1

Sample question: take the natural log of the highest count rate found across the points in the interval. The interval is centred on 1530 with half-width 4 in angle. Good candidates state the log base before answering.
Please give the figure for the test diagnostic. 2.31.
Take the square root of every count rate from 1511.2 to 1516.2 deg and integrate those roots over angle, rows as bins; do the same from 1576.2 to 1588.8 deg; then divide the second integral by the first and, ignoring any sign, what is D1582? 2.7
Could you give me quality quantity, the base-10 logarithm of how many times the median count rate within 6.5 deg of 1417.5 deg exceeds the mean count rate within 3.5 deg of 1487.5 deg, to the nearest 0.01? 0.10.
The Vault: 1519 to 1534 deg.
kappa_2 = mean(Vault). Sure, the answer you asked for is 10.1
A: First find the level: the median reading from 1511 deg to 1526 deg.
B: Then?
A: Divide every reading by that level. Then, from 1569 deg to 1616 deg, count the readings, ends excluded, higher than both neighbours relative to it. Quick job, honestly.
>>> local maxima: 3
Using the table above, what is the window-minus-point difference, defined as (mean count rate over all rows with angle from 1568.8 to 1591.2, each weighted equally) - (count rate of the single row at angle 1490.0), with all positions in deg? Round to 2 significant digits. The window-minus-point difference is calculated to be 1.3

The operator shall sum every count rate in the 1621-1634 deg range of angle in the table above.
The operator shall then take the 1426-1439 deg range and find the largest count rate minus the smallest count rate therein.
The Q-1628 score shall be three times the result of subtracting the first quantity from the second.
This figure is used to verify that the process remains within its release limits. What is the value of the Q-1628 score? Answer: -182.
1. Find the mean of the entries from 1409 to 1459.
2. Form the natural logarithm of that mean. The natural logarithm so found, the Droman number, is 2.44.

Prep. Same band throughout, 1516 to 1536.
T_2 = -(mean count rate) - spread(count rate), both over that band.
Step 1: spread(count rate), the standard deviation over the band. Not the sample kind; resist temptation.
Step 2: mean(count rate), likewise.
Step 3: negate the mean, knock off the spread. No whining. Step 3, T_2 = -10.5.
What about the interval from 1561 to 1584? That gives -12.1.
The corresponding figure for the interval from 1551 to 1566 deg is -11.7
